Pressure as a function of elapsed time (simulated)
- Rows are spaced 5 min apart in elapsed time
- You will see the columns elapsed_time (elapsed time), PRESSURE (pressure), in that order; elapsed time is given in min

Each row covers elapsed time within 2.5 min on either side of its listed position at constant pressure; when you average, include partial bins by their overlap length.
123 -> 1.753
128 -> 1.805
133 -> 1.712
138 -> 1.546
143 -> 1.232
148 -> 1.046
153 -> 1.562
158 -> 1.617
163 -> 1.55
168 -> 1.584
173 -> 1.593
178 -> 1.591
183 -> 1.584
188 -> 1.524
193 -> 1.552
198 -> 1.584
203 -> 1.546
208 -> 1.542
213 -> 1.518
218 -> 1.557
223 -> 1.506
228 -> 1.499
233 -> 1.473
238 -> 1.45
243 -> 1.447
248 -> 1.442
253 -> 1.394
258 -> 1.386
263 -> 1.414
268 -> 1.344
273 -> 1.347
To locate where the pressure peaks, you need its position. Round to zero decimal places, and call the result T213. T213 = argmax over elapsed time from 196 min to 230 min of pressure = 198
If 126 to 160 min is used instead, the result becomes 128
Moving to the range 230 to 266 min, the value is 233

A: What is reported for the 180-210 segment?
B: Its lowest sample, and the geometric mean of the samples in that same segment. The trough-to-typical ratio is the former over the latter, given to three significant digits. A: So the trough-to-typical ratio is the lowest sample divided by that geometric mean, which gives 0.980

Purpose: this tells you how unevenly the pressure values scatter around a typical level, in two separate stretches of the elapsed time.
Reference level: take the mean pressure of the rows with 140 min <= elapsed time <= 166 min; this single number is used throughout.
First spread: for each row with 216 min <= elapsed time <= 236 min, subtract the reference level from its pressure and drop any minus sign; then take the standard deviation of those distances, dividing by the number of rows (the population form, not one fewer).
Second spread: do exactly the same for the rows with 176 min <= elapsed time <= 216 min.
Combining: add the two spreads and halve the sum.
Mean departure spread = 0.028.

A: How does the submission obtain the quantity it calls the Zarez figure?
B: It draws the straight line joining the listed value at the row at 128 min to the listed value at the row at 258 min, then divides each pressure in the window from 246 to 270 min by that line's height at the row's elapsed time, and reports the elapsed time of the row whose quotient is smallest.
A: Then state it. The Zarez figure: 268 min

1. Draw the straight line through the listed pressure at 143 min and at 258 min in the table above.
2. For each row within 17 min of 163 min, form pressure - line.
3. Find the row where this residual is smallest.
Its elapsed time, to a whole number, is 148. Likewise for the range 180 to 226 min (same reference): 223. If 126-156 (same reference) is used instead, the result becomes 148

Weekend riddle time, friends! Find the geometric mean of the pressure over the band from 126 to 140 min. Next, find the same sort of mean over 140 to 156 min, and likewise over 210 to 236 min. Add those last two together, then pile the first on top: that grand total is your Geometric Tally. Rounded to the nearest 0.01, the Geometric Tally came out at 4.46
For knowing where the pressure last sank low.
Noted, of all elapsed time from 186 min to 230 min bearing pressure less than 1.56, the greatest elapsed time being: 228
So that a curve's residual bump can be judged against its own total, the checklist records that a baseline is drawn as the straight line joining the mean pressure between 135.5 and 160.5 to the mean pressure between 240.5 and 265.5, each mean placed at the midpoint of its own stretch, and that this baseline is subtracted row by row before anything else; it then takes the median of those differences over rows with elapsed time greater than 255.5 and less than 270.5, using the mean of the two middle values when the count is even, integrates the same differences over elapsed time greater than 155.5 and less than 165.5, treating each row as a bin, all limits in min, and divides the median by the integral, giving -0.02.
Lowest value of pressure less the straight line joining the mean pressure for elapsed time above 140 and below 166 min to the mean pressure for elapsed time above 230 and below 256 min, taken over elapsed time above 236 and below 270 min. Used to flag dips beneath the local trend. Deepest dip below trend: -0.11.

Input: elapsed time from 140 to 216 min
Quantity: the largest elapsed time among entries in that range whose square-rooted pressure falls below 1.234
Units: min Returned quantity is 213 min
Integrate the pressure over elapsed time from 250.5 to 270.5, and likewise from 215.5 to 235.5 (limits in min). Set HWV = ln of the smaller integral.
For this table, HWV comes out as 3.32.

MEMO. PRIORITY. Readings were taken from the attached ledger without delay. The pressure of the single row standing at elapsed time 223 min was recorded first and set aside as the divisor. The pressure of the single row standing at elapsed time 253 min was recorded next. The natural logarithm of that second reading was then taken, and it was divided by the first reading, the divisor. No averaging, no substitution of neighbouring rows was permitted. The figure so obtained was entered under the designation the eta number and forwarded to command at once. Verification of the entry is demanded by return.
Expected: 0.22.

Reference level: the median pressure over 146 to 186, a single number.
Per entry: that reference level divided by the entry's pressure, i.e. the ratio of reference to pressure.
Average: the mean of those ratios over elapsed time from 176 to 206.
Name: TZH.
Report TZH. 1.01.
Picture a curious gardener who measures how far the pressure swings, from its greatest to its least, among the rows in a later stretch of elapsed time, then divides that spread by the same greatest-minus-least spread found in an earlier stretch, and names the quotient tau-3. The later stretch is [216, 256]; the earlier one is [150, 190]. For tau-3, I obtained 1.8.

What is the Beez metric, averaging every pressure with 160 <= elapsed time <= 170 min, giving 1.57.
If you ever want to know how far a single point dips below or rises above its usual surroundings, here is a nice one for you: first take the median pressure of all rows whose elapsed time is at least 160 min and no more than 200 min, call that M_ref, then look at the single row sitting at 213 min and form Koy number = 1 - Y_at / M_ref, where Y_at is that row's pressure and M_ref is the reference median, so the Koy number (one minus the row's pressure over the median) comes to 0.04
